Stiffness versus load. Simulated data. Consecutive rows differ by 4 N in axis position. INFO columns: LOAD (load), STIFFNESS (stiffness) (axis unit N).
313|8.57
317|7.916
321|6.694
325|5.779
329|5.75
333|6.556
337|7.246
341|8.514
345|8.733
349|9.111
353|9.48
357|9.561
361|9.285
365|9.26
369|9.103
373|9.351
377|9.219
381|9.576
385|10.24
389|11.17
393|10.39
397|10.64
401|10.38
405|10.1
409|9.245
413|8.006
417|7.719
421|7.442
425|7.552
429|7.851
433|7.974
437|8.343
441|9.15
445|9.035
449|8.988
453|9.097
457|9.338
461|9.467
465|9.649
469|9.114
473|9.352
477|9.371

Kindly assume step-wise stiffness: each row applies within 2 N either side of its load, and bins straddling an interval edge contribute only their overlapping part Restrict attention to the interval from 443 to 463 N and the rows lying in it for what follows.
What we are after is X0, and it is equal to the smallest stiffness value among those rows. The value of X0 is 8.988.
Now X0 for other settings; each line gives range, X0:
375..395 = 9.219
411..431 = 7.442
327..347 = 5.75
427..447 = 7.851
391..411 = 9.245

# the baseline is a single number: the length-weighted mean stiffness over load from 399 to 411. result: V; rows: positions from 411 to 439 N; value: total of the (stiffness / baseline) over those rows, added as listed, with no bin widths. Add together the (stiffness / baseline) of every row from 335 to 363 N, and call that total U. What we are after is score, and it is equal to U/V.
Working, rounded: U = 6.3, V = 5.5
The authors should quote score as 1.1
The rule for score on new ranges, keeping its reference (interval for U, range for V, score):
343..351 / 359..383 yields 0.3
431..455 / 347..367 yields 1.1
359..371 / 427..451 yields 0.5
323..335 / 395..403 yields 0.9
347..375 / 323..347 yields 1.5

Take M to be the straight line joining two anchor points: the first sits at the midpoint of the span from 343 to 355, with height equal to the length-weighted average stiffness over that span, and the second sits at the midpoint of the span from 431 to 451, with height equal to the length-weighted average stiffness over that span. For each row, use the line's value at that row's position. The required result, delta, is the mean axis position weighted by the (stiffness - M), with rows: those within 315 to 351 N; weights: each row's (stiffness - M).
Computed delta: 328.4 N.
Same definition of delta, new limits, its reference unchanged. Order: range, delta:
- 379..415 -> 392.7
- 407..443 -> 423.1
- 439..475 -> 459.7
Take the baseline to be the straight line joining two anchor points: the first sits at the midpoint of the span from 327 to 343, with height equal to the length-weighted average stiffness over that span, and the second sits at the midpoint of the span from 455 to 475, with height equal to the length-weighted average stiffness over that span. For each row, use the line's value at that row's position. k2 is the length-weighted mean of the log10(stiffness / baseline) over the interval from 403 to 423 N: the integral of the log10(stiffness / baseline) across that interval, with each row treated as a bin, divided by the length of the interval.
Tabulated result 0.00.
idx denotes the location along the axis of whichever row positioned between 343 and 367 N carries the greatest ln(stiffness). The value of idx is 357 N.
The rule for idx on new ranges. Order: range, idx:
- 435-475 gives 465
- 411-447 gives 441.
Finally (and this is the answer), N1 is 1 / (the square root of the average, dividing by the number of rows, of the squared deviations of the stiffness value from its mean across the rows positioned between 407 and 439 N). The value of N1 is 1.9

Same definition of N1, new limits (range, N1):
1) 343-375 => 4.1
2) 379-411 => 1.8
